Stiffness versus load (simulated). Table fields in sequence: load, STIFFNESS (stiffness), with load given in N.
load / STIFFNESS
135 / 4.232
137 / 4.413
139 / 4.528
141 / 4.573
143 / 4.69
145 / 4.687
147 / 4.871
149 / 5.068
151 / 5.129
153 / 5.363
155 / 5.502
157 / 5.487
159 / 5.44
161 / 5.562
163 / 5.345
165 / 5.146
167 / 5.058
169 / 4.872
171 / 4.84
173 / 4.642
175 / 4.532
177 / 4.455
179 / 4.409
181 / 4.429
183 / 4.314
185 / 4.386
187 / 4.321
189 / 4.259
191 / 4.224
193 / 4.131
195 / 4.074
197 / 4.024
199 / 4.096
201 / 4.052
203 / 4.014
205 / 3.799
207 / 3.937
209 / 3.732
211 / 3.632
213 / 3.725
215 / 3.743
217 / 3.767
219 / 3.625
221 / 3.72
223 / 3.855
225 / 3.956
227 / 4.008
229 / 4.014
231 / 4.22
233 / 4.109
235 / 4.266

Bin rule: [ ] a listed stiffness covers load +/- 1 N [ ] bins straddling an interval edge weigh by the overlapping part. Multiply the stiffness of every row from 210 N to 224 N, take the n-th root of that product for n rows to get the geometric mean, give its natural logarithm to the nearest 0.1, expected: 1.3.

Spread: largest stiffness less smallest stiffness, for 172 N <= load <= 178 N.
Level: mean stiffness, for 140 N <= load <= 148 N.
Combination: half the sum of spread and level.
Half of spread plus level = 2.45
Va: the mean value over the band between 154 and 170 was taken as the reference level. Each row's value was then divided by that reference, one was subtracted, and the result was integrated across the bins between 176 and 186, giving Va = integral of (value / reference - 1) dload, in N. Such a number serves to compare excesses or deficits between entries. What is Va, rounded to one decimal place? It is -1.7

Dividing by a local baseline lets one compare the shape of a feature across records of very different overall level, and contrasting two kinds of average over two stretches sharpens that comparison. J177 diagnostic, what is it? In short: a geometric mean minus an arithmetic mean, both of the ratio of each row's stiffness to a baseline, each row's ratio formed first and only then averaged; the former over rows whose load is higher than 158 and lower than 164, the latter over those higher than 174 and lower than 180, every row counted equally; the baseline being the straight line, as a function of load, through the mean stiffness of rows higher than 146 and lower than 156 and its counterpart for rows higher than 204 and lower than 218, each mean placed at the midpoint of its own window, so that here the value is 0.12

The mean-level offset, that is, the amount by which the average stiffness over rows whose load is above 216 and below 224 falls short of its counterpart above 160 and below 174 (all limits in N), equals 1.3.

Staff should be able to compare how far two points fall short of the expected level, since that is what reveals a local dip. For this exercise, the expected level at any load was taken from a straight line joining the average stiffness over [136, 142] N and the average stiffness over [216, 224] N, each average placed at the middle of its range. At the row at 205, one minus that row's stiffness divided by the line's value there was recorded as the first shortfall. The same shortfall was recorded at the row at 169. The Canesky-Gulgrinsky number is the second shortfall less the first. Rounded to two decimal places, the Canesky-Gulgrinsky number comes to -0.18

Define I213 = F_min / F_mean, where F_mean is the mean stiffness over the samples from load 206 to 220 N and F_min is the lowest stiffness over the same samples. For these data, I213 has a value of 0.970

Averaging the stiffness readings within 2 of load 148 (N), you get 4.97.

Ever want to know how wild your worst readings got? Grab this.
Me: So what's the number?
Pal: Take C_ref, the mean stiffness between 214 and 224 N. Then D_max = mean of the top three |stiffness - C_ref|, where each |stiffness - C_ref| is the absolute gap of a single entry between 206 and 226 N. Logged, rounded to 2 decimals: 0.18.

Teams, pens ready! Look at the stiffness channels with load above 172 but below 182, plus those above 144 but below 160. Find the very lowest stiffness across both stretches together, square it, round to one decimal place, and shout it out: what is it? 19.4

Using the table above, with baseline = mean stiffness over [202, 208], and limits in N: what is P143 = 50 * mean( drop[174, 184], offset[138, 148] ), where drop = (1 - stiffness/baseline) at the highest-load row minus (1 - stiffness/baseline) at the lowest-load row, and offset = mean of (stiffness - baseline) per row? 20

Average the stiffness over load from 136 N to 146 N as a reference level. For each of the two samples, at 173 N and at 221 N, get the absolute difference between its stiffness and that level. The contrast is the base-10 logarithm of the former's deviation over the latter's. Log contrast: -1.1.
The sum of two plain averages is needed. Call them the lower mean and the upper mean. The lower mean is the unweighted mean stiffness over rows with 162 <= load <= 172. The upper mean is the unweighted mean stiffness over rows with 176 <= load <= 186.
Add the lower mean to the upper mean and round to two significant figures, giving 9.5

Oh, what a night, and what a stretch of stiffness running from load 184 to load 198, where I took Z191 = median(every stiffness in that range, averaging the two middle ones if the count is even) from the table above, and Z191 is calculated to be 4.22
